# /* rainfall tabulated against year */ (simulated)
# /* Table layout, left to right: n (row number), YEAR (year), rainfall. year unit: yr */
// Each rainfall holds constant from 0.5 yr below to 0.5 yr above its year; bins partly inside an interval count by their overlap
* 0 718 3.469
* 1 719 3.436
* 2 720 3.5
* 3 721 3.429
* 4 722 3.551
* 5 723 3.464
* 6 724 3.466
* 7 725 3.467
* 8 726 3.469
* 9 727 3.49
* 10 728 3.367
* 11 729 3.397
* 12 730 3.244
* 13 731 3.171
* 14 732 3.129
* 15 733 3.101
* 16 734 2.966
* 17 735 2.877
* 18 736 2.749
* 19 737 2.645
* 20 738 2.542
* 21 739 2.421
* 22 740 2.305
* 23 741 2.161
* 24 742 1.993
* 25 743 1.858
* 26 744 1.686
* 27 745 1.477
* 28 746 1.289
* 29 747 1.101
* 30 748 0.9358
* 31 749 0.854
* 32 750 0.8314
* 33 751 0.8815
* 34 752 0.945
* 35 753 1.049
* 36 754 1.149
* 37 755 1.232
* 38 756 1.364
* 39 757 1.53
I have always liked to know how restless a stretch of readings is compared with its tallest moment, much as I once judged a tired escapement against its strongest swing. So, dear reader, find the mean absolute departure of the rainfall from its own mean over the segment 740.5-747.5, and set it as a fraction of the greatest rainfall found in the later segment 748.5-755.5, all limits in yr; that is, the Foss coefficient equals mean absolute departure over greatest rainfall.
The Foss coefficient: 0.25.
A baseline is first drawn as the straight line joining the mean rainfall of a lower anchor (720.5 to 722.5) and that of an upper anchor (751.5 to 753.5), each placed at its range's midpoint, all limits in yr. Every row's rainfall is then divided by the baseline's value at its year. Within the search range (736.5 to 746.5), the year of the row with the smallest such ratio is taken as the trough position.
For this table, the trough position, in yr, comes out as 746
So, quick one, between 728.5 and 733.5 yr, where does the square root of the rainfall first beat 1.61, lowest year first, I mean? 729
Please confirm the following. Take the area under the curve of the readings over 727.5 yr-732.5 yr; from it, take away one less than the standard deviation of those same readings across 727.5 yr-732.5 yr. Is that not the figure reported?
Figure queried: 17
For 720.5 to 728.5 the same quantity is 29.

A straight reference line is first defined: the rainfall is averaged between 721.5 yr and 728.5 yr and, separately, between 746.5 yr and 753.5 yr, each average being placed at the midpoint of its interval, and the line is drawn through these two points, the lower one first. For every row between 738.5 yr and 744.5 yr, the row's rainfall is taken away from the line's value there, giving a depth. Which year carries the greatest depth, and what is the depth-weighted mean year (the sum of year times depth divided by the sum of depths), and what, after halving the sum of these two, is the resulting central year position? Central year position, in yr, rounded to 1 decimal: 742.5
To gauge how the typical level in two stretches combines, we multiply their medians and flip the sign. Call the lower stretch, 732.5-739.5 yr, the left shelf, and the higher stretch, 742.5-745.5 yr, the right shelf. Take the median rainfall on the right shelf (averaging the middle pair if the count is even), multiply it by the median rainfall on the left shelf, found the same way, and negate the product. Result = -4.6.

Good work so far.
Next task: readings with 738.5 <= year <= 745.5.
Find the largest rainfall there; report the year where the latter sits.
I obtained 739 yr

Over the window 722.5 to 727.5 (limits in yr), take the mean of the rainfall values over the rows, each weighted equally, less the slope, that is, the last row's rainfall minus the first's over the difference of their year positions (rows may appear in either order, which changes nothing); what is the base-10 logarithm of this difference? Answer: 0.54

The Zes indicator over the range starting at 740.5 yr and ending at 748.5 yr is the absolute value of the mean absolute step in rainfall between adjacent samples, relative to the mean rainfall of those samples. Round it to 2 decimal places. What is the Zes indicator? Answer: 0.11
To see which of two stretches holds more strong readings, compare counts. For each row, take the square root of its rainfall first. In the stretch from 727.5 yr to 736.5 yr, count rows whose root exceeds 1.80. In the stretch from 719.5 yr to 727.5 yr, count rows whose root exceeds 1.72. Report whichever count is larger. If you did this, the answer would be 8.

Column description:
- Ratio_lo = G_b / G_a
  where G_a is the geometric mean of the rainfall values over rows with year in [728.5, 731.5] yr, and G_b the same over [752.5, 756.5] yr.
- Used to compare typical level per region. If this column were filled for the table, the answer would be 0.36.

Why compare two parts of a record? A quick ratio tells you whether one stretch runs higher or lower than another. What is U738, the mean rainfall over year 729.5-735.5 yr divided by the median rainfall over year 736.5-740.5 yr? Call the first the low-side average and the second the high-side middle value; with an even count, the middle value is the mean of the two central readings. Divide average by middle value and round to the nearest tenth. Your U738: 1.2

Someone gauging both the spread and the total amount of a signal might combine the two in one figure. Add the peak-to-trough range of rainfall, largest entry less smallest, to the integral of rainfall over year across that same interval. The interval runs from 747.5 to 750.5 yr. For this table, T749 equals 3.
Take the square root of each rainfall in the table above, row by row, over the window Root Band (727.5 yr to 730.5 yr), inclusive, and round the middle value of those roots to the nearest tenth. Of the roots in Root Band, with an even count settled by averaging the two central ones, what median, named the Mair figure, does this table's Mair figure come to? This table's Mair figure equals 1.8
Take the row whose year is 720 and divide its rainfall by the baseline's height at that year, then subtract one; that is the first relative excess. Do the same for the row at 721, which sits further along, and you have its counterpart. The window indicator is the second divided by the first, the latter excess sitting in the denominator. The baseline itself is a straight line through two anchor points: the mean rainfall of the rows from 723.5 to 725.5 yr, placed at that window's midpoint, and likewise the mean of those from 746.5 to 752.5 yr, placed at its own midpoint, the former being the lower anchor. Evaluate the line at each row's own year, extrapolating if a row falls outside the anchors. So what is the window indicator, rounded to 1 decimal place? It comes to 1.0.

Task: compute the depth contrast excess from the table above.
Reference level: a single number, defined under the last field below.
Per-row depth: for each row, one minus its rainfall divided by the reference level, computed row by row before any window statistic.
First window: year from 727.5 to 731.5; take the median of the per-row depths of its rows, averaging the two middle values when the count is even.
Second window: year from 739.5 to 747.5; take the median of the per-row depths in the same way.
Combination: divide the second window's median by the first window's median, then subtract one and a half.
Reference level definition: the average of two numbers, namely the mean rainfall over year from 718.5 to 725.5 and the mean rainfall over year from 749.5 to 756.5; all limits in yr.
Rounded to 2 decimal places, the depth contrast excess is -1.98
